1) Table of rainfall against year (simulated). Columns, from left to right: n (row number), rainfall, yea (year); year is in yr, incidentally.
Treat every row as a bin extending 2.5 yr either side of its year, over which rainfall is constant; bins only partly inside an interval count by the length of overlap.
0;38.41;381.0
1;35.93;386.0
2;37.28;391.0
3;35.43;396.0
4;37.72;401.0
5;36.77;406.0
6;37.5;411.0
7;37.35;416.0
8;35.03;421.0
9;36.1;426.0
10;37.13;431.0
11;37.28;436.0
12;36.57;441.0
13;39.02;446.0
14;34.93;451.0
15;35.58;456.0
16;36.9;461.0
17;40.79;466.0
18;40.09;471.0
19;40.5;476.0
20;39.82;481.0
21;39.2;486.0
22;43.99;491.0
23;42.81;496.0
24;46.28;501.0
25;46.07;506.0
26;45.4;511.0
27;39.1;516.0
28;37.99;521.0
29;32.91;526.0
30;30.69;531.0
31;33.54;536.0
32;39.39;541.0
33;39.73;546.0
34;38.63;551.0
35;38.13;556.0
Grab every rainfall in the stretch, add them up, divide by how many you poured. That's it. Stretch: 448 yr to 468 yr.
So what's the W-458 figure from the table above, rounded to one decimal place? 37.0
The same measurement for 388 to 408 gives 36.8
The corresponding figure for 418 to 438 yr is 36.4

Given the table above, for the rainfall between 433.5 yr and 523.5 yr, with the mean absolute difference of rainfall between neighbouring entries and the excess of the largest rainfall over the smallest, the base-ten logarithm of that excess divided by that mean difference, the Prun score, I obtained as 0.76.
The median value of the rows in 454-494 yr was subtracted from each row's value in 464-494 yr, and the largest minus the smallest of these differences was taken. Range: 5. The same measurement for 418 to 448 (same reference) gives 4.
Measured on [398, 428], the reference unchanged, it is 3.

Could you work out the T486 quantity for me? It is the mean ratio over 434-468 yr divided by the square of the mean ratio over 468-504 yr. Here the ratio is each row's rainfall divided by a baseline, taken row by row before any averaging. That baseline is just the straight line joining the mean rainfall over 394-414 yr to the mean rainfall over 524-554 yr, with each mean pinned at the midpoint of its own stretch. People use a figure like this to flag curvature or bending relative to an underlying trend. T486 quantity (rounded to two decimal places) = 0.77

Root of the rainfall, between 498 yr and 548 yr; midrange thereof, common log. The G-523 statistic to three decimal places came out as 0.790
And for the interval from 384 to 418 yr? 0.782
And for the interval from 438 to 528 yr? 0.797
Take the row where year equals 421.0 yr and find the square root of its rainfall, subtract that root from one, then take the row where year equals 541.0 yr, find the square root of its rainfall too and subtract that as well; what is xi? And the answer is -11.2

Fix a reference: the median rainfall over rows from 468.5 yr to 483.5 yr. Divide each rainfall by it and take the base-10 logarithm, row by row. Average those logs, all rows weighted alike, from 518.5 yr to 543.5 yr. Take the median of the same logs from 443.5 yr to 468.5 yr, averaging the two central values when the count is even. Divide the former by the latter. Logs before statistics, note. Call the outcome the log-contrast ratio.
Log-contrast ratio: 1.7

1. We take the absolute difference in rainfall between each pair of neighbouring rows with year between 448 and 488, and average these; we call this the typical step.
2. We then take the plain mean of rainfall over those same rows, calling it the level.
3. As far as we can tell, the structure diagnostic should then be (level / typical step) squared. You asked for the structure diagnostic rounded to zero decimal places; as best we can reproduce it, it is 1061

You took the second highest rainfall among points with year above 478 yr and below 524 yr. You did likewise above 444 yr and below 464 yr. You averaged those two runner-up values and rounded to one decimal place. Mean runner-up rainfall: 41.5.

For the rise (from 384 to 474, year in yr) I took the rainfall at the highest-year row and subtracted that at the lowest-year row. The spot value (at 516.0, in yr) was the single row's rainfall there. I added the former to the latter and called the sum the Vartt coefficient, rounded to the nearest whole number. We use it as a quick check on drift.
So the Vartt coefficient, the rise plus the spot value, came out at 43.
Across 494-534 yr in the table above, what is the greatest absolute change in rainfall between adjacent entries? 6.3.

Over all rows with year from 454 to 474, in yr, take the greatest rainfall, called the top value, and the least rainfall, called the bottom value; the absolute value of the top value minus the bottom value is 5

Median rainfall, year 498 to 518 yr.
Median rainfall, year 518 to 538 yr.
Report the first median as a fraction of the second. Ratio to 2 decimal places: 1.38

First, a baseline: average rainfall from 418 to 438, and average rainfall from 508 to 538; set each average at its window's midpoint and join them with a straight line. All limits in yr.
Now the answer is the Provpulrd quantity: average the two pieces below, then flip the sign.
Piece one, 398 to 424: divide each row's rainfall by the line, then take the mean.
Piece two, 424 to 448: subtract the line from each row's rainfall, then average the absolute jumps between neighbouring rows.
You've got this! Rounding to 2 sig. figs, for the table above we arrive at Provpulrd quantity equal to -1.0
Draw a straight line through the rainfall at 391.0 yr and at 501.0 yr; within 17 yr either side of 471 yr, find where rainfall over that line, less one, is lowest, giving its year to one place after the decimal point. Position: 456.0 yr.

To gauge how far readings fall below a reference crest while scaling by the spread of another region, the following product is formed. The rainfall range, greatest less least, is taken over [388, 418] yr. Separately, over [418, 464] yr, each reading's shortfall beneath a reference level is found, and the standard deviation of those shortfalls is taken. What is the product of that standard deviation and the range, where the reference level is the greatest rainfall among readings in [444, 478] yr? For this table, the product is 3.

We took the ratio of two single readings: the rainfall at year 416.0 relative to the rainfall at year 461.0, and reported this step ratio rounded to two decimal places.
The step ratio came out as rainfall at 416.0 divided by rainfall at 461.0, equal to 1.01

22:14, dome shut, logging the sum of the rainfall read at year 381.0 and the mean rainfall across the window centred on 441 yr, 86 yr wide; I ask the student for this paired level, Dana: 76.0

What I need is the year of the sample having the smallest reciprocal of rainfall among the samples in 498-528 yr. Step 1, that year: 501.0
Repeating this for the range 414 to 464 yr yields 446.0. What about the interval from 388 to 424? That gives 401.0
